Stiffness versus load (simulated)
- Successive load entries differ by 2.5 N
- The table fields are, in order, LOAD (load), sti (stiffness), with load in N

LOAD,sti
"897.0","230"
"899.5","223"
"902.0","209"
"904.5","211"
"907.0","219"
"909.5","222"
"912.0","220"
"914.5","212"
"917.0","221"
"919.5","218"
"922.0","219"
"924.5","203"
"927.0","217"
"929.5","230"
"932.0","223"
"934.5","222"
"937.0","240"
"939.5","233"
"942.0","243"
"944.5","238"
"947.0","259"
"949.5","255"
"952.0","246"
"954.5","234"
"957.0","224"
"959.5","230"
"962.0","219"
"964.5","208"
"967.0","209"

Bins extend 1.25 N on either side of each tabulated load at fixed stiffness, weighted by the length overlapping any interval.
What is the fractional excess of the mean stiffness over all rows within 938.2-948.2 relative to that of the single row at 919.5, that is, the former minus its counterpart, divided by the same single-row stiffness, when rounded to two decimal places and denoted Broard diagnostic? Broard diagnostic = 0.12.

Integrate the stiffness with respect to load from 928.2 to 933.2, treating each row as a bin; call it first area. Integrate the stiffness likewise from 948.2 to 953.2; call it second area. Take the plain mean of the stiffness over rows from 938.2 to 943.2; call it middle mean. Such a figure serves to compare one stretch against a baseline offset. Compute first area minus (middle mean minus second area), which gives 2147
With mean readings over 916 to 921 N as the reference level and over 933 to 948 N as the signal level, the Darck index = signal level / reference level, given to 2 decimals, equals 1.09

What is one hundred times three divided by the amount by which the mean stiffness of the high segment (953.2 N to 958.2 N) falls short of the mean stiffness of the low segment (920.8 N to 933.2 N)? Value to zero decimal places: -28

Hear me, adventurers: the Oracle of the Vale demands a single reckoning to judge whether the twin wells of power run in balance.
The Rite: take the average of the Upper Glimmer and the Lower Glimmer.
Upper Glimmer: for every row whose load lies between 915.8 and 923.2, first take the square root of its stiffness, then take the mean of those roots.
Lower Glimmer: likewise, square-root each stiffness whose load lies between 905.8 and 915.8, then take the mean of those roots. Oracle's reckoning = 14.8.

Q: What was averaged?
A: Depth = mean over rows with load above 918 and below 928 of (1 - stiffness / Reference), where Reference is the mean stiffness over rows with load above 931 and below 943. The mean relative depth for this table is 0.077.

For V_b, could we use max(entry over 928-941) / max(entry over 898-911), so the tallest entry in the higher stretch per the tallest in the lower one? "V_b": 1.08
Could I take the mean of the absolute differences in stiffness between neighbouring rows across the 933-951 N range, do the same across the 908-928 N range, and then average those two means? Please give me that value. 9.2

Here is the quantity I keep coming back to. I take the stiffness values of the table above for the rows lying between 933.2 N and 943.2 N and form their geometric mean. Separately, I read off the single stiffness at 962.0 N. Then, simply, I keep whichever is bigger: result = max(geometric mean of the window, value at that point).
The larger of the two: 234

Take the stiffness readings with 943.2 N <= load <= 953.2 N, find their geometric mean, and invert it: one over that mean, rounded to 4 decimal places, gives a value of 0.0040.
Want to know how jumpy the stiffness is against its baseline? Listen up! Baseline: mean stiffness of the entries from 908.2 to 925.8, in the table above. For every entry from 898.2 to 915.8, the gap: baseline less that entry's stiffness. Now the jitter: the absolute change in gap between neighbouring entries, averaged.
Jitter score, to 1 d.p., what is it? 6.2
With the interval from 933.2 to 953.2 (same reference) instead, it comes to 10.6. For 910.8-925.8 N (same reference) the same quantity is 7.4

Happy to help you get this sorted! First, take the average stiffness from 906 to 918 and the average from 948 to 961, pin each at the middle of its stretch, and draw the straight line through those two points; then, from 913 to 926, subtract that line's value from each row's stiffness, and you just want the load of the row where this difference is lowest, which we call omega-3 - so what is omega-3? 924.5 N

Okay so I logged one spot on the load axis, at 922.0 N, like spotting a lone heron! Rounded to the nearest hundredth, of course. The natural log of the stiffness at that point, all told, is 5.39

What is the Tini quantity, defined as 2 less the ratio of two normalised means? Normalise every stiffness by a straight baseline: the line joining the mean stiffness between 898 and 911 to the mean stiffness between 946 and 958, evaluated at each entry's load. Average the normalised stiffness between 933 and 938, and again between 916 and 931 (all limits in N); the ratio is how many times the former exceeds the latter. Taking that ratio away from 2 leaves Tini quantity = 0.97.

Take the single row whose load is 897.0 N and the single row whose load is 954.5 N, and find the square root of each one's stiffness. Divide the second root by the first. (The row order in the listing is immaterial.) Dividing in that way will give 1.01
